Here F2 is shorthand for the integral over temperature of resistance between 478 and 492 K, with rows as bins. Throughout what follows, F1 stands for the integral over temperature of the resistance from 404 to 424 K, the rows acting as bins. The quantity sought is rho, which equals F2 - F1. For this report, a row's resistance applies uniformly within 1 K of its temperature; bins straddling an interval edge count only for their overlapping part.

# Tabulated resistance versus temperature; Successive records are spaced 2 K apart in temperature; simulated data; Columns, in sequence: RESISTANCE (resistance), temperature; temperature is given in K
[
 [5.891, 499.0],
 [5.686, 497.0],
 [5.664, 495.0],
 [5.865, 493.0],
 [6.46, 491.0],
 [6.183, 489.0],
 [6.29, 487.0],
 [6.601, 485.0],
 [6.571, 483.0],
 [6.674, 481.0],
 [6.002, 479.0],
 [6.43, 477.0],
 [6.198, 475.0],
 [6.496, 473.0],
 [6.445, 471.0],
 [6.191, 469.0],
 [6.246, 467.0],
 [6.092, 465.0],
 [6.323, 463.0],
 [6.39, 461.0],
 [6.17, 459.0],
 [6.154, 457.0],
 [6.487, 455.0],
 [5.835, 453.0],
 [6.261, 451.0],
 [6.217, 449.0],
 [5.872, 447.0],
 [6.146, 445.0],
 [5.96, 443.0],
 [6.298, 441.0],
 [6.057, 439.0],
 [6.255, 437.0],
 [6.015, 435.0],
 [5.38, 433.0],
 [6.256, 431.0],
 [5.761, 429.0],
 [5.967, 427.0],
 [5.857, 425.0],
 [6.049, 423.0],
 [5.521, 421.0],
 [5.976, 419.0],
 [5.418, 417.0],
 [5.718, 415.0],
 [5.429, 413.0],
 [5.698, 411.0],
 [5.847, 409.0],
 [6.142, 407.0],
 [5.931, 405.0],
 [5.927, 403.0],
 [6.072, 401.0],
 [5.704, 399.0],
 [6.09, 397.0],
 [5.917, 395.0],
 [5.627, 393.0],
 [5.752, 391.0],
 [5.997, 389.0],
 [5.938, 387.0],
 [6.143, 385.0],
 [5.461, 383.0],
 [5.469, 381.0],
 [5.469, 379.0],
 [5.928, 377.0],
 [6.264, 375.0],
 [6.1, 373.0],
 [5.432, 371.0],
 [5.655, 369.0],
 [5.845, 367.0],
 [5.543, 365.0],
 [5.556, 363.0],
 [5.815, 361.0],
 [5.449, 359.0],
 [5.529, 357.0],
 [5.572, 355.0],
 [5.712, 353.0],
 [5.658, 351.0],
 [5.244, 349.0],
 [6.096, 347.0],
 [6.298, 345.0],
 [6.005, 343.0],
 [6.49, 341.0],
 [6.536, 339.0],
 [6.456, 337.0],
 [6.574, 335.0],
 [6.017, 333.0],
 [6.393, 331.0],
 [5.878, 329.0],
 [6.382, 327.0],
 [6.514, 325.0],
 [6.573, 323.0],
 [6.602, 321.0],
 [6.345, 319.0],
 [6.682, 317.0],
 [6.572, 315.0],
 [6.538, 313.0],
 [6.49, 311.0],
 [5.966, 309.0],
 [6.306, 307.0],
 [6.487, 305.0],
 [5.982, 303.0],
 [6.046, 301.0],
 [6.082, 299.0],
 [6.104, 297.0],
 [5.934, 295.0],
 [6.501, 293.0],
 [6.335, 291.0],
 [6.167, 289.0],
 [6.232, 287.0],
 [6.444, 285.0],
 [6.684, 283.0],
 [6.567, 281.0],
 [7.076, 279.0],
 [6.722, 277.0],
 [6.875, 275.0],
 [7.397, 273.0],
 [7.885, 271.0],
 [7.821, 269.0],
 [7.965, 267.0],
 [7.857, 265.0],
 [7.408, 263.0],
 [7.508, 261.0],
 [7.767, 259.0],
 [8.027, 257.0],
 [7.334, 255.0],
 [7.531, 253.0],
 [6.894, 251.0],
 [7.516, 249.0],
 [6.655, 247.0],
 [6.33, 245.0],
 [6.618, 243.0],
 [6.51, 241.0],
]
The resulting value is -26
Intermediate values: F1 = 115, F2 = 90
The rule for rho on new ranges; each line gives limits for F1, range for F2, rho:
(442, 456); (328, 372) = 174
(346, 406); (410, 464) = -23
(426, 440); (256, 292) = 174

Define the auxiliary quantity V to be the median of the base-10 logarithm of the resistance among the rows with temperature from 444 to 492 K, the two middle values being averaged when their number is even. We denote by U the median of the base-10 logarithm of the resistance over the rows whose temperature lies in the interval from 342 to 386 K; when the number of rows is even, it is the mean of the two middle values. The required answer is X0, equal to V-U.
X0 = 0.04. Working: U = 0.753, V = 0.80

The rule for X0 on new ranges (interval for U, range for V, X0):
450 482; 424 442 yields -0.02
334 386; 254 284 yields 0.11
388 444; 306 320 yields 0.04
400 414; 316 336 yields 0.04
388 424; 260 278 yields 0.11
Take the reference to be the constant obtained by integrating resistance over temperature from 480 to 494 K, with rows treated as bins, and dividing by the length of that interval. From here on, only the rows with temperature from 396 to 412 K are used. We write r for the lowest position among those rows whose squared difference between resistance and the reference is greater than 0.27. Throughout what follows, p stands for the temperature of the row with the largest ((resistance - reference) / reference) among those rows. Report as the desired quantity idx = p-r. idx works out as 8 K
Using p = 407.0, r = 399.0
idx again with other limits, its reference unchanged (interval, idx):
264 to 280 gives 2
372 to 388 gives -4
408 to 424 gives 14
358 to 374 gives 14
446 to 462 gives 2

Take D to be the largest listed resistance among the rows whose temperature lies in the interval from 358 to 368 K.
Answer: 5.845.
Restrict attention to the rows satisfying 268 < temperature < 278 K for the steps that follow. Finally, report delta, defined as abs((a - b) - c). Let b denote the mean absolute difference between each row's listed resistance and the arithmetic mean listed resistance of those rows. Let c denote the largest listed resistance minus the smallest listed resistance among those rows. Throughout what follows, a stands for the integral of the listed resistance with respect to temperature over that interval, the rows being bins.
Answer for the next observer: 72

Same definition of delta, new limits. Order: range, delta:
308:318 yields 64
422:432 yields 59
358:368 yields 56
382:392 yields 58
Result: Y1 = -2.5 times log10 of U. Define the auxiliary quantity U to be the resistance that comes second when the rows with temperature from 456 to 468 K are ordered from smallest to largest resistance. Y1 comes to -1.97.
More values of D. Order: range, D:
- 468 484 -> 6.674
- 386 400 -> 6.09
